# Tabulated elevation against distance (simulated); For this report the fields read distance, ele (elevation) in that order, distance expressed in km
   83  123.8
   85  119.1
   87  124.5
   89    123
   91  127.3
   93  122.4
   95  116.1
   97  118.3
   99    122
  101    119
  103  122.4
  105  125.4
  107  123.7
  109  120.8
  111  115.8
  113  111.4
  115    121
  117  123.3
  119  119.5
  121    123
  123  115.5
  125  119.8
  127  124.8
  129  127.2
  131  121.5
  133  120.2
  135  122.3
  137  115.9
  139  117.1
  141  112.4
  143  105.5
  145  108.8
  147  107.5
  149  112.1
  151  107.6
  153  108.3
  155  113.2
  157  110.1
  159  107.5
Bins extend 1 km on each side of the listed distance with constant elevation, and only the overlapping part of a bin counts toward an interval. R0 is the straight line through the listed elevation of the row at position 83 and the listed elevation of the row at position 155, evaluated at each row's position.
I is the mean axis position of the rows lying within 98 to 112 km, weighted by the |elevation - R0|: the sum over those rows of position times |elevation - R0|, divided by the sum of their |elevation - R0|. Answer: 106.1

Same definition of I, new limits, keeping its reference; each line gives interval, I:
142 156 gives 147.3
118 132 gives 126.7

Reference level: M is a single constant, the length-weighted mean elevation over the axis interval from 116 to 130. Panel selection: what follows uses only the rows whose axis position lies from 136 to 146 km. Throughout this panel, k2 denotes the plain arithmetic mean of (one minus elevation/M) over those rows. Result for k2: 0.081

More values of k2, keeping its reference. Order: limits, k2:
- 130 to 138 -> 0.016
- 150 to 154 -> 0.114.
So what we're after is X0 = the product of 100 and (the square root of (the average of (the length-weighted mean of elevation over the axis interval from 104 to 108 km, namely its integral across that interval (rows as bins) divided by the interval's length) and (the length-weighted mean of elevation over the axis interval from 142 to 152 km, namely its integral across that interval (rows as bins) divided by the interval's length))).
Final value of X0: 1079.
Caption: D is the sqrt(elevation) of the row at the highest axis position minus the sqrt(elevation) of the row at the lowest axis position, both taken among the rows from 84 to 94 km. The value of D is 0.15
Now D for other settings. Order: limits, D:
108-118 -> 0.11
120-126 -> -0.15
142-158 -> 0.22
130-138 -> -0.26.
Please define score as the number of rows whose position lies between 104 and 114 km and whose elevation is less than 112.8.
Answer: 1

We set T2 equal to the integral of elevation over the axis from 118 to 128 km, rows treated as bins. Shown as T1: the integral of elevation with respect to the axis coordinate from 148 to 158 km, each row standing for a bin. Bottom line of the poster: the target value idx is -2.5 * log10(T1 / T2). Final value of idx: 0.10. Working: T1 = 1103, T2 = 1205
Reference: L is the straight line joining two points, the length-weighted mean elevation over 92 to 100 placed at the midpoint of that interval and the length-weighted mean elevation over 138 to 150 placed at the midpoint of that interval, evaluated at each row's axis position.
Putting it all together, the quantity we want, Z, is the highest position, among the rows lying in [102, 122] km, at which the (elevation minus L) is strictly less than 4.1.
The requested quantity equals 113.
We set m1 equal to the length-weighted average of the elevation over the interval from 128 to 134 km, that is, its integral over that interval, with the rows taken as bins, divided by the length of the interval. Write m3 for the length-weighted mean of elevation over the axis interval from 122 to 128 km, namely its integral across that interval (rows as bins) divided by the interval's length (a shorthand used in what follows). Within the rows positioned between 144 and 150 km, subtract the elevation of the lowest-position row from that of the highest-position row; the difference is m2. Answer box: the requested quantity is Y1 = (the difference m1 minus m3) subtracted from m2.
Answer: 0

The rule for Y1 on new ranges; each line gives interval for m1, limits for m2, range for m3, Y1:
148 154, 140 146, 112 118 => 6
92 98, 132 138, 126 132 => 1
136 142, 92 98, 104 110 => 4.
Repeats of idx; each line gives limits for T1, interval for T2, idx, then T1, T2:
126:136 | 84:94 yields 0.00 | 1232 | 1233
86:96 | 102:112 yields -0.01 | 1227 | 1216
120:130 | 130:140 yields -0.02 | 1221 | 1194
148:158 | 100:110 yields 0.11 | 1103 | 1223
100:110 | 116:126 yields -0.02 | 1223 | 1202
